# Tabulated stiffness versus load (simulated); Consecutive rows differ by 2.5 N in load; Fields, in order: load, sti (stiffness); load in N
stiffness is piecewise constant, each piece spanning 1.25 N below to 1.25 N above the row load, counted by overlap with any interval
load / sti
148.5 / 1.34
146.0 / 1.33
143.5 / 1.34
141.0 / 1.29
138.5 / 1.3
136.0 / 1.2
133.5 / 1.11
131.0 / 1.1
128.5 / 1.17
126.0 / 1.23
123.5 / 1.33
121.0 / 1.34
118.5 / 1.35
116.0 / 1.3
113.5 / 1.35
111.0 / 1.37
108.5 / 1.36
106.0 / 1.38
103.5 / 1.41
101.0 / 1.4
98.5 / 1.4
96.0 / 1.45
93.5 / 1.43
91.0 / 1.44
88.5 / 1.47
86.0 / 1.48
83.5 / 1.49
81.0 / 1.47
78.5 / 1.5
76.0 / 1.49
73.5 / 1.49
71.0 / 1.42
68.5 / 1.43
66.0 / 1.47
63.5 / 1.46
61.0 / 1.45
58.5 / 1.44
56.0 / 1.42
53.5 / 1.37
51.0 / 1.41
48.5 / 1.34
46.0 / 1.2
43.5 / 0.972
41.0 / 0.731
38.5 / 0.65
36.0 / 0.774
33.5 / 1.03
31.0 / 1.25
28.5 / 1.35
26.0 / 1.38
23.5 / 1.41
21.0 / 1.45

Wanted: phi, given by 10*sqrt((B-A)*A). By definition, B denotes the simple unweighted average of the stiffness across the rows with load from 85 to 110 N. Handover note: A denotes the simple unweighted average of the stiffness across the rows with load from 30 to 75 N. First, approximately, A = 1.24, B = 1.42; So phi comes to 4.8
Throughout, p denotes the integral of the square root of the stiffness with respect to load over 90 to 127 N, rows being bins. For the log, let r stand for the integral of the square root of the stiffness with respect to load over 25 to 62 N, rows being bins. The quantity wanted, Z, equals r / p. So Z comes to 0.92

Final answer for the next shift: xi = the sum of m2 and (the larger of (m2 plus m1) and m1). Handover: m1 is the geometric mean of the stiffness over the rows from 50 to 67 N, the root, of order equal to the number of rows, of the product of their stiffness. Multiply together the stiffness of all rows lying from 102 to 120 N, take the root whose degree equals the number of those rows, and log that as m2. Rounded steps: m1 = 1.43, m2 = 1.36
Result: 4.15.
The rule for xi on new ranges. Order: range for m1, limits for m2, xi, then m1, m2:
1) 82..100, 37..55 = 3.56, 1.45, 1.05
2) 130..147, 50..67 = 4.10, 1.23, 1.43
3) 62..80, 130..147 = 3.94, 1.47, 1.23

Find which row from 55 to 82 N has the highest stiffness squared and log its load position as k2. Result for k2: 78.5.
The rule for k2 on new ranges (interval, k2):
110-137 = 111.0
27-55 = 51.0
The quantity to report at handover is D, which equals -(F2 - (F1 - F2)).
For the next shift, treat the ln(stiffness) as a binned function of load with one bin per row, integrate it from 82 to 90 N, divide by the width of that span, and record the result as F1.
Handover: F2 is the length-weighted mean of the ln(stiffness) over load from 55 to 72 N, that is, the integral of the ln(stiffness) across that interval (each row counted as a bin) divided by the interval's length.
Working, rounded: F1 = 0.39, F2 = 0.37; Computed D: -0.34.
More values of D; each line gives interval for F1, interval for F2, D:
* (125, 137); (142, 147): -0.43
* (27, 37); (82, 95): -0.67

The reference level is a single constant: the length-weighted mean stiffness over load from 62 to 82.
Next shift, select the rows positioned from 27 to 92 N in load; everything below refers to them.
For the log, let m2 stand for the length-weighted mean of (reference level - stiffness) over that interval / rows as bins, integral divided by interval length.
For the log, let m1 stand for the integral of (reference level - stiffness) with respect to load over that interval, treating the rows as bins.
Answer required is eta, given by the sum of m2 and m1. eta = 10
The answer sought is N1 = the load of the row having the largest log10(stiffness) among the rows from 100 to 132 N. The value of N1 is 103.5 N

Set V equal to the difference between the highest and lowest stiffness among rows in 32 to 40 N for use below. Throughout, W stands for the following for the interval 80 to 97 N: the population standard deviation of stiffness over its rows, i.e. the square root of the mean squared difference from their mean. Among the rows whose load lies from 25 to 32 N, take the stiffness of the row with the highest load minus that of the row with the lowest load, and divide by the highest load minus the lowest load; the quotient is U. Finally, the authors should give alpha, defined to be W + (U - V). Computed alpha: -0.39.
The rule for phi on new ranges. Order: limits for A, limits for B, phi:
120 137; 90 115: 4.8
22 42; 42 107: 6.0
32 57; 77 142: 5.3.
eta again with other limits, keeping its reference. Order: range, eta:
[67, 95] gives 0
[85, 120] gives 2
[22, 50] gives 10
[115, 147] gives 7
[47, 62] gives 1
